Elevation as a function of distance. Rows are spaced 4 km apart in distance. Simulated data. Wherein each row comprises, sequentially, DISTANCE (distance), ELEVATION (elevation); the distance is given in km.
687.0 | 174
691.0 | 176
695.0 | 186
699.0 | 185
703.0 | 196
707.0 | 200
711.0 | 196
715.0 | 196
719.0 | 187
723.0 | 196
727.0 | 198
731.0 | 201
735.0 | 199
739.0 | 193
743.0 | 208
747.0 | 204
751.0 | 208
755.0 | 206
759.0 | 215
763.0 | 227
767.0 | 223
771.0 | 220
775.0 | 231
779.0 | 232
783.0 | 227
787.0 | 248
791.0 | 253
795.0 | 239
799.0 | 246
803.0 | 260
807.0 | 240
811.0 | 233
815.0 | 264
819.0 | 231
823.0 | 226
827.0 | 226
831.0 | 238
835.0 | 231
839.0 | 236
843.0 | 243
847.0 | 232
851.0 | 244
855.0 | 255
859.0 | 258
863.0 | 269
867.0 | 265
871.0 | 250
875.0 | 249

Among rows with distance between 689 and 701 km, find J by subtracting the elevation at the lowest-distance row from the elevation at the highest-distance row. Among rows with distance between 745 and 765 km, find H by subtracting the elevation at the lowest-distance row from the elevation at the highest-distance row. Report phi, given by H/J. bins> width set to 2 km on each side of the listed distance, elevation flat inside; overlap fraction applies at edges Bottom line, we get 3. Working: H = 23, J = 9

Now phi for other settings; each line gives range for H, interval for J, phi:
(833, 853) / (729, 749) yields 4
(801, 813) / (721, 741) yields 9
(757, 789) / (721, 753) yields 3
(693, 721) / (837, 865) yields 0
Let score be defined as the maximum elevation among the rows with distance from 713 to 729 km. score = 198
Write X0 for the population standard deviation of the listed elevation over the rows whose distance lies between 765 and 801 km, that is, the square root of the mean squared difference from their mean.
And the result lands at 11.0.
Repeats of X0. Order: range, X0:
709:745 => 5.4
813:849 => 11.1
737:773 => 10.1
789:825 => 12.4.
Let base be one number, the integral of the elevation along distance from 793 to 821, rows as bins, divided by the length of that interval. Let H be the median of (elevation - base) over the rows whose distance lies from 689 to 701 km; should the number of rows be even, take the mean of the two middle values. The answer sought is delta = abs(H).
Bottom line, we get 60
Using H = -60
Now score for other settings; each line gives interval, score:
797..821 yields 264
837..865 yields 269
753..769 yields 227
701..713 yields 200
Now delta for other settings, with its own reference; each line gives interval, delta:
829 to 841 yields 9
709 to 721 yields 49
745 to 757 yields 39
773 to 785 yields 14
